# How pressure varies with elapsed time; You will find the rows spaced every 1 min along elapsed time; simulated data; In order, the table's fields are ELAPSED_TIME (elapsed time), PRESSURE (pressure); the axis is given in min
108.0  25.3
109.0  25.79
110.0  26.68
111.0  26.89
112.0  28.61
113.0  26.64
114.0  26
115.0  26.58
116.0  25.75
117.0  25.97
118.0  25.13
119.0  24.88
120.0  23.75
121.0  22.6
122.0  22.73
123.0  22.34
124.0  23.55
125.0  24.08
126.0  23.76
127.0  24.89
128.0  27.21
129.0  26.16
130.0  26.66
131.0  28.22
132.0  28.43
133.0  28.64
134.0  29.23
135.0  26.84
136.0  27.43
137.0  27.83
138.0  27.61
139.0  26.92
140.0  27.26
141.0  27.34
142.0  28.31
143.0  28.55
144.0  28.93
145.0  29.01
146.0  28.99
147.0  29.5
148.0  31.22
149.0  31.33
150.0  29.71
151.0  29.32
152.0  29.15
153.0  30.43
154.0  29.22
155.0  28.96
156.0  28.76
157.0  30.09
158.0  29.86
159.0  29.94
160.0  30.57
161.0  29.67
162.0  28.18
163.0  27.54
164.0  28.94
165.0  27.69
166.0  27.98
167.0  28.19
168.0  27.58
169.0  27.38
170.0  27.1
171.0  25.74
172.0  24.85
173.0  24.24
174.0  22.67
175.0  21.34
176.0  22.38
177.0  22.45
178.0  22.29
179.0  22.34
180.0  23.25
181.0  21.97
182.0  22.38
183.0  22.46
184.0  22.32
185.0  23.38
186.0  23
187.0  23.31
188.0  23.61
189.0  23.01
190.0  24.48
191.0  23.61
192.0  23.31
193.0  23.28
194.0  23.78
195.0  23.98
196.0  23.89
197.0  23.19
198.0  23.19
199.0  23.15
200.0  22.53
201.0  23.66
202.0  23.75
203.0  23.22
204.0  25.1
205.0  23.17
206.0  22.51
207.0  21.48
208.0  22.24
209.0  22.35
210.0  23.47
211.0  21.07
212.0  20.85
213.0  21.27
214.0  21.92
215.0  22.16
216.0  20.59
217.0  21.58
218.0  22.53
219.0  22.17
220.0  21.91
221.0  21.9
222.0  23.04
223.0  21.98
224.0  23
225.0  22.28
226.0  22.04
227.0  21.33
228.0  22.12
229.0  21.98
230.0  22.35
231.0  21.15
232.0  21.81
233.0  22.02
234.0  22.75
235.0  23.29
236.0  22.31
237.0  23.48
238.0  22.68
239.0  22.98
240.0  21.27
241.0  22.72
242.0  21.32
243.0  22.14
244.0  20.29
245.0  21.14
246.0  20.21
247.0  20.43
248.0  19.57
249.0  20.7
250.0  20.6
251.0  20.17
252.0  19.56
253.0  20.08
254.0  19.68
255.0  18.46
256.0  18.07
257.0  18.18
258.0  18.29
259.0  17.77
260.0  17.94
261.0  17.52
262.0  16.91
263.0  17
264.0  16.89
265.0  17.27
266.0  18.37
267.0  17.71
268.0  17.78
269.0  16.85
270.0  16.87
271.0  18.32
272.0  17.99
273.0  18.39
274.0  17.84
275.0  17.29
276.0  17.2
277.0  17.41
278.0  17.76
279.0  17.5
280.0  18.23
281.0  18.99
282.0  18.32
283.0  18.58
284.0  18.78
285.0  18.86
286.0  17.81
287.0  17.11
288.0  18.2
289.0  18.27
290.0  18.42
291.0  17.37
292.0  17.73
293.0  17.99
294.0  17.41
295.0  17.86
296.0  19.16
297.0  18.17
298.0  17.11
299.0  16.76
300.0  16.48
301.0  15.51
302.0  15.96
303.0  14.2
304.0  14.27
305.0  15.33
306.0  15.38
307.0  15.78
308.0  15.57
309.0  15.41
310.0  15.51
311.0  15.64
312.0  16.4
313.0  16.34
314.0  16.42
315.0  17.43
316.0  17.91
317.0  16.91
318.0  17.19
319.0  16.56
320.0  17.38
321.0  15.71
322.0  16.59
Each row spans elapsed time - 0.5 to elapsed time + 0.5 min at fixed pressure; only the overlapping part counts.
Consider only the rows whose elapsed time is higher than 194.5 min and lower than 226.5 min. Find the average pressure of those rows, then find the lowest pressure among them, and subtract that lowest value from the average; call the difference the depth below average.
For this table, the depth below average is 1.9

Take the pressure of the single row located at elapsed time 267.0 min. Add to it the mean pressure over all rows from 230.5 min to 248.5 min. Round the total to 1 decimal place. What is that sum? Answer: 39.5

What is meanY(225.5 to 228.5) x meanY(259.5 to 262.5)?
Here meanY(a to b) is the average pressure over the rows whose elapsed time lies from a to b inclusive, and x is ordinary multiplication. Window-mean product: 381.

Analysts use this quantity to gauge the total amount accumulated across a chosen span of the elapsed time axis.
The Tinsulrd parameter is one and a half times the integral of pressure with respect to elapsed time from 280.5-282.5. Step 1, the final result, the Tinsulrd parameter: 56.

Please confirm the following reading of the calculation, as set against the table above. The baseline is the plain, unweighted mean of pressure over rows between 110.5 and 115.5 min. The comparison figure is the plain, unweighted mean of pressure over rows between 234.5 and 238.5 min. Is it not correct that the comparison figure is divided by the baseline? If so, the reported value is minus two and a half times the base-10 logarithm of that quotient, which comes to 0.17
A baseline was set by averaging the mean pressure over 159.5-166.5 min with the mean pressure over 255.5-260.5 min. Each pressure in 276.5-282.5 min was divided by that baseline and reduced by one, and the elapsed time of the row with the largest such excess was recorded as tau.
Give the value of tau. 281.0 min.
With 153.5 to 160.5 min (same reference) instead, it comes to 160.0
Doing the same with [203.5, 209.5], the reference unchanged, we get 204.0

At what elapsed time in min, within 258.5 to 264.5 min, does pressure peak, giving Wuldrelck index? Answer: 260.0 min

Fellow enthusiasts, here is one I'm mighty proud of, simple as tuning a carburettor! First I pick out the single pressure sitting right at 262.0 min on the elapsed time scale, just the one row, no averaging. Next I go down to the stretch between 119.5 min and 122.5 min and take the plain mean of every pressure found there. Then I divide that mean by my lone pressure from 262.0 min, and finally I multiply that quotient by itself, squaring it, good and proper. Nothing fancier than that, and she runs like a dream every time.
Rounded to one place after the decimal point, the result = 1.9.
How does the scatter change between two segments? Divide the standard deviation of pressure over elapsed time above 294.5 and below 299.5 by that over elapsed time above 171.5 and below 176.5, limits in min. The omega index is 0.66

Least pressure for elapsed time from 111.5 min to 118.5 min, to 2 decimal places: 25.13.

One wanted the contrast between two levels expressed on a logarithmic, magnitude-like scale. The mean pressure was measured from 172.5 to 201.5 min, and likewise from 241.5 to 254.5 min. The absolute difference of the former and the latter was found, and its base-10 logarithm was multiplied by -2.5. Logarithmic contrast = -1.0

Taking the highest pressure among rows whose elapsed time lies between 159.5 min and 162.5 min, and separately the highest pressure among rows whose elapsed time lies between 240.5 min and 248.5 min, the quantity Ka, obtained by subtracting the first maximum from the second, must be -7.85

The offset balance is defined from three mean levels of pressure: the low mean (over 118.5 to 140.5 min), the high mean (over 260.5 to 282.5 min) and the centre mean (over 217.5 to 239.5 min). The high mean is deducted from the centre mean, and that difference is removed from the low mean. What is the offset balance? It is 21.3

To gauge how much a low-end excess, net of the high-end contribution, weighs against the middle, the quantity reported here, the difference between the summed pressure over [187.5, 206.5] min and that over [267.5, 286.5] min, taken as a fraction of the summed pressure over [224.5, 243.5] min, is 0.25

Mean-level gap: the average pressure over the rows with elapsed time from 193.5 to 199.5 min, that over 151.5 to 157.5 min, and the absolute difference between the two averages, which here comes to 6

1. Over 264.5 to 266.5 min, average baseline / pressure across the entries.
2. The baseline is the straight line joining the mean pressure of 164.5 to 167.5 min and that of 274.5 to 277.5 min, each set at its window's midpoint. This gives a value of 1.03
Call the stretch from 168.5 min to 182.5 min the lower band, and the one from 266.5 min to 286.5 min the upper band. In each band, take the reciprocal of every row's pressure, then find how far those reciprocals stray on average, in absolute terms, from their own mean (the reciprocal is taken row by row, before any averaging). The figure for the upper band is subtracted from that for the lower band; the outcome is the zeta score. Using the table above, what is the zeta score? 0.0012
